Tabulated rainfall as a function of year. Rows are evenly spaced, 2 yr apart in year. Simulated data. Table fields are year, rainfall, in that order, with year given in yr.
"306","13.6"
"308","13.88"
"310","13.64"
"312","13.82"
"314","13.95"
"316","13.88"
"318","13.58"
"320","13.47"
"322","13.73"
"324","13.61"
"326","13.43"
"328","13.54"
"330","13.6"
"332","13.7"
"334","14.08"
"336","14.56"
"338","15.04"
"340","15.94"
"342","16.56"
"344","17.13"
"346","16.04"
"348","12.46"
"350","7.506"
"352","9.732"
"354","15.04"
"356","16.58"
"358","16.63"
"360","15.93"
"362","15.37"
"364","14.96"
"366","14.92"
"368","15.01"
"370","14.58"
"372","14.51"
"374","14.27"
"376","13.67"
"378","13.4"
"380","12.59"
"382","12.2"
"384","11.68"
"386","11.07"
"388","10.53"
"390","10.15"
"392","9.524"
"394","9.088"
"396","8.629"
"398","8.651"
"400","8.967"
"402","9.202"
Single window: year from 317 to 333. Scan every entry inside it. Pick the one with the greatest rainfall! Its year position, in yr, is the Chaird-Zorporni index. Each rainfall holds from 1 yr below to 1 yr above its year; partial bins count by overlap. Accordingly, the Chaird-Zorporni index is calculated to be 322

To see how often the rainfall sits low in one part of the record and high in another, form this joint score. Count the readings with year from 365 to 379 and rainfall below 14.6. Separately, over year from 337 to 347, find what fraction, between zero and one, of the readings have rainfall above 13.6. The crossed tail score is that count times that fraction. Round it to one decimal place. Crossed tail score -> 5.0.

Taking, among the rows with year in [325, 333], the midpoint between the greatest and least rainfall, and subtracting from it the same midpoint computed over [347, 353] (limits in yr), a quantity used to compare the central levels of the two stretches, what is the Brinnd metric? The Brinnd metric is 3.6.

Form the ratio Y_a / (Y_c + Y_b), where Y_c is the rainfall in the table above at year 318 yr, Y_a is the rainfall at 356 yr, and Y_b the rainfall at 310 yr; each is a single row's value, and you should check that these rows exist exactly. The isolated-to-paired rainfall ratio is 0.61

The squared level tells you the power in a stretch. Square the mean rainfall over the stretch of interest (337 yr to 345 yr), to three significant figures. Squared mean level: 261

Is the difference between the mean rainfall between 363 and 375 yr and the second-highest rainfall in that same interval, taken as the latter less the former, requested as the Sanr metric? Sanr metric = 0.3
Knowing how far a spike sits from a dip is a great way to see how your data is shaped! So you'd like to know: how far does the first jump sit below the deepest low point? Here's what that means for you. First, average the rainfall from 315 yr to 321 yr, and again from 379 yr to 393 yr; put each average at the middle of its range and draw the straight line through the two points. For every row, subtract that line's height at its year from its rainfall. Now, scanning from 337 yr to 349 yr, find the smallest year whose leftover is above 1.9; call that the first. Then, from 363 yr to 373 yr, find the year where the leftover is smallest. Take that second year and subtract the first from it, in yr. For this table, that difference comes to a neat 32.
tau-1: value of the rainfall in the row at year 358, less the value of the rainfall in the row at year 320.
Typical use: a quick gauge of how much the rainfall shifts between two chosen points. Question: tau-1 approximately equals 3.2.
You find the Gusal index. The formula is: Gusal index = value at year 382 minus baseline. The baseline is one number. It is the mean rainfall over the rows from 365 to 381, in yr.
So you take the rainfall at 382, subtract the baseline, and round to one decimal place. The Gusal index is -1.9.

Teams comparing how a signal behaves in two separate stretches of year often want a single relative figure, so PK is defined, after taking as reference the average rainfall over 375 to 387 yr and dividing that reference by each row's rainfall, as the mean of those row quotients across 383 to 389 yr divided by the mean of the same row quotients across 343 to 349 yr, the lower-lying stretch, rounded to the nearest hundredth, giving 1.35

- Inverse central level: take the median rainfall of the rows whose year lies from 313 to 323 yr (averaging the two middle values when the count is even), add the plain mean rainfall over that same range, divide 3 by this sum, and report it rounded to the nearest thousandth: 0.109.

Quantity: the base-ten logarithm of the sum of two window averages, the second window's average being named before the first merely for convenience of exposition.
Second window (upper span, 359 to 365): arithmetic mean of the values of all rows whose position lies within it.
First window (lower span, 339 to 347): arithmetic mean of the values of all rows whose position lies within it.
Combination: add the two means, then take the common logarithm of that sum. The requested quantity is 1.50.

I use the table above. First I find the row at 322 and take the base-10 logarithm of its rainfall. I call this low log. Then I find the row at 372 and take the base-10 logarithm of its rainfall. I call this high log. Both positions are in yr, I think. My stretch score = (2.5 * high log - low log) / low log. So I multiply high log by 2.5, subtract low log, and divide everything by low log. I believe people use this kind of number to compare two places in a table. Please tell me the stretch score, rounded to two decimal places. 1.55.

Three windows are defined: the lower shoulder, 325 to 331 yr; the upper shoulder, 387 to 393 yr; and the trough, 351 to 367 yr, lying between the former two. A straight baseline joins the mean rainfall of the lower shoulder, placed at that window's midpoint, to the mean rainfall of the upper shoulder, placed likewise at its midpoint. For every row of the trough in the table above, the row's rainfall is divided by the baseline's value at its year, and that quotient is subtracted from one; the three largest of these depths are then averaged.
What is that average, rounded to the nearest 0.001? -0.114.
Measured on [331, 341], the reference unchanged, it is -0.070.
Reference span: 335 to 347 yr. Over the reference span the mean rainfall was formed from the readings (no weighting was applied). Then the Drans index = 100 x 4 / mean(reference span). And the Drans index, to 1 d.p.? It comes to 25.2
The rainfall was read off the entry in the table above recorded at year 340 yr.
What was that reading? 15.94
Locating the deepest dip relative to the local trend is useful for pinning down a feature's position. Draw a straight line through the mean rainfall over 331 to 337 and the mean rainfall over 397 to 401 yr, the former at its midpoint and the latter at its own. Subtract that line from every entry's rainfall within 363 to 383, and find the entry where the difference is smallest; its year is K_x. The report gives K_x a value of 382 yr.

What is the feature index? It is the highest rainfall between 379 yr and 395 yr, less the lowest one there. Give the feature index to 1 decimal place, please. 3.5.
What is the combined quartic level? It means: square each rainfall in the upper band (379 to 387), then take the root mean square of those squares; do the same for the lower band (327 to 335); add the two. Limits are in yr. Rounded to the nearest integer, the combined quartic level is 331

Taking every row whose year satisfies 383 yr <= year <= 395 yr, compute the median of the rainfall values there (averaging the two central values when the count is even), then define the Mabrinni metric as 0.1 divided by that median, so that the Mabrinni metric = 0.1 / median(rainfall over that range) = 0.0097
